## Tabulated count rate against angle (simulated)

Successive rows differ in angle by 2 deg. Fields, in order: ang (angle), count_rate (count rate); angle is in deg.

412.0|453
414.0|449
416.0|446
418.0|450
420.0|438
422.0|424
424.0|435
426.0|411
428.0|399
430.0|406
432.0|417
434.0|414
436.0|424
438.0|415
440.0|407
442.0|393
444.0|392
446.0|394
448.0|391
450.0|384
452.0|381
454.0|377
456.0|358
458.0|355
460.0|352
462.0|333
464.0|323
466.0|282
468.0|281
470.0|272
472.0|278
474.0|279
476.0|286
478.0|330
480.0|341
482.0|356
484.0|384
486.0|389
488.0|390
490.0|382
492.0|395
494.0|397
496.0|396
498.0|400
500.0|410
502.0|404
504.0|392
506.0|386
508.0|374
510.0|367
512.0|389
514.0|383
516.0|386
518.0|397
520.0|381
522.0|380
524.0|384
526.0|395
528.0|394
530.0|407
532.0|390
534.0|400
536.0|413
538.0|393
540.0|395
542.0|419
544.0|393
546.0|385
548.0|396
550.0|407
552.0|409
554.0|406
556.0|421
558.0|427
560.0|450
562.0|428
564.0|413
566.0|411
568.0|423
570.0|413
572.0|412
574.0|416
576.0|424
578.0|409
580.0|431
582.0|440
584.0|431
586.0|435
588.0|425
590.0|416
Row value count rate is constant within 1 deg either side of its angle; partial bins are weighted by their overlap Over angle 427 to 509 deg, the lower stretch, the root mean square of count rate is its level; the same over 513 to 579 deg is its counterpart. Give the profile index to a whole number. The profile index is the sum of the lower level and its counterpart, 777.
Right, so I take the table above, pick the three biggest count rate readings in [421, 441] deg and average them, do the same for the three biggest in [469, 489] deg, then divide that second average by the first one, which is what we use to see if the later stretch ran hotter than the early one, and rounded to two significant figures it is 0.91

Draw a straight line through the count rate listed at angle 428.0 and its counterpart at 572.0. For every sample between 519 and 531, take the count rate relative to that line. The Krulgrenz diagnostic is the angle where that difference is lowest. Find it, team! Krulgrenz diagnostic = 522.0 deg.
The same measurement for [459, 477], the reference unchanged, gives 470.0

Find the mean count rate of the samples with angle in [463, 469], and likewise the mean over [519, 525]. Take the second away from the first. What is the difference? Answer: -86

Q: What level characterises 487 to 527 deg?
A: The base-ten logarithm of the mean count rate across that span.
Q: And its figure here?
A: 2.59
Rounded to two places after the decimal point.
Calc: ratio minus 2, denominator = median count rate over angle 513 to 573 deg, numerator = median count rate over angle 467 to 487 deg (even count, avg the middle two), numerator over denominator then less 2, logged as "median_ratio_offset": -1.24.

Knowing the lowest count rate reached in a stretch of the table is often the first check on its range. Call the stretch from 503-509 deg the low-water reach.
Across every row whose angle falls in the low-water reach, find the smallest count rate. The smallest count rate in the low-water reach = 374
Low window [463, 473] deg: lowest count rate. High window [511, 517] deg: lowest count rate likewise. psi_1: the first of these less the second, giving -111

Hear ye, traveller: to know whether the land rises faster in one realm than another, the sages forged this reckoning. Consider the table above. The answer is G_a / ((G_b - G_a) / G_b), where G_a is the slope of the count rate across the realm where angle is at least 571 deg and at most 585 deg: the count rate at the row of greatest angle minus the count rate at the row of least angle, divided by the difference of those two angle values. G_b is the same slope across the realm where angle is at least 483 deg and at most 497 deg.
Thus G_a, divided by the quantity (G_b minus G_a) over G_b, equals -2.7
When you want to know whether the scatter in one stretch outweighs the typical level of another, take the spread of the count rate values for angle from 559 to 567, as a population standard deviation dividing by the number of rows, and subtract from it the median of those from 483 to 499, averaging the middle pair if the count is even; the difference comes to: -377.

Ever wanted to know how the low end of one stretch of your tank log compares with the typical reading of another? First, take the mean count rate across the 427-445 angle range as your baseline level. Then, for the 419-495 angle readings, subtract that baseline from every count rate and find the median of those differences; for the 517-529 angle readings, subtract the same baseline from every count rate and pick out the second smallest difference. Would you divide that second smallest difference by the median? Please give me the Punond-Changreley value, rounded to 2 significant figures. 1.3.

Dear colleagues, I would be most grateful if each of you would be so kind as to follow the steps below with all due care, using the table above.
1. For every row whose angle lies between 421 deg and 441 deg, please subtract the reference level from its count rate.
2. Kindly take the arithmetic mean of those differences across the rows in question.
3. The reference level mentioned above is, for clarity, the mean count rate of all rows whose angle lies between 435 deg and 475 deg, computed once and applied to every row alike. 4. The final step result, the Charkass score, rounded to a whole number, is 62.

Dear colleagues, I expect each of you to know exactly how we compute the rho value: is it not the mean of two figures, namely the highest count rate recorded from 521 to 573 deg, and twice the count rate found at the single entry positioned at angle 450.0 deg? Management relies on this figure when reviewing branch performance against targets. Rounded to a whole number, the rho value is 609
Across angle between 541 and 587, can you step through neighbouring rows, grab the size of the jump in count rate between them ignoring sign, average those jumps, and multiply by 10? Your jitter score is 108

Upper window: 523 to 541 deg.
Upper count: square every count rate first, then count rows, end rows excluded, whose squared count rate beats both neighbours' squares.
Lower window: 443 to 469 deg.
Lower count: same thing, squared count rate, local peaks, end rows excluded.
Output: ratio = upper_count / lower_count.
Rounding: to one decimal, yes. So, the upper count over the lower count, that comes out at 3.0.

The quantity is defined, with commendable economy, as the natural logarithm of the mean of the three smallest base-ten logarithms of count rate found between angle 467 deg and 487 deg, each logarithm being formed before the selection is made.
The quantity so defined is 0.893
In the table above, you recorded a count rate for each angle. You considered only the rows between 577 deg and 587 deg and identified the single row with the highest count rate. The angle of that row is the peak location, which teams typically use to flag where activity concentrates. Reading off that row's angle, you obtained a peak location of 582.0 deg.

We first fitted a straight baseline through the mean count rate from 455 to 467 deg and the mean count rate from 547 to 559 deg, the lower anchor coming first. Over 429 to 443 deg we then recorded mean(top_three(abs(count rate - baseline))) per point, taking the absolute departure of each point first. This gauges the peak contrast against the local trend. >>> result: 107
